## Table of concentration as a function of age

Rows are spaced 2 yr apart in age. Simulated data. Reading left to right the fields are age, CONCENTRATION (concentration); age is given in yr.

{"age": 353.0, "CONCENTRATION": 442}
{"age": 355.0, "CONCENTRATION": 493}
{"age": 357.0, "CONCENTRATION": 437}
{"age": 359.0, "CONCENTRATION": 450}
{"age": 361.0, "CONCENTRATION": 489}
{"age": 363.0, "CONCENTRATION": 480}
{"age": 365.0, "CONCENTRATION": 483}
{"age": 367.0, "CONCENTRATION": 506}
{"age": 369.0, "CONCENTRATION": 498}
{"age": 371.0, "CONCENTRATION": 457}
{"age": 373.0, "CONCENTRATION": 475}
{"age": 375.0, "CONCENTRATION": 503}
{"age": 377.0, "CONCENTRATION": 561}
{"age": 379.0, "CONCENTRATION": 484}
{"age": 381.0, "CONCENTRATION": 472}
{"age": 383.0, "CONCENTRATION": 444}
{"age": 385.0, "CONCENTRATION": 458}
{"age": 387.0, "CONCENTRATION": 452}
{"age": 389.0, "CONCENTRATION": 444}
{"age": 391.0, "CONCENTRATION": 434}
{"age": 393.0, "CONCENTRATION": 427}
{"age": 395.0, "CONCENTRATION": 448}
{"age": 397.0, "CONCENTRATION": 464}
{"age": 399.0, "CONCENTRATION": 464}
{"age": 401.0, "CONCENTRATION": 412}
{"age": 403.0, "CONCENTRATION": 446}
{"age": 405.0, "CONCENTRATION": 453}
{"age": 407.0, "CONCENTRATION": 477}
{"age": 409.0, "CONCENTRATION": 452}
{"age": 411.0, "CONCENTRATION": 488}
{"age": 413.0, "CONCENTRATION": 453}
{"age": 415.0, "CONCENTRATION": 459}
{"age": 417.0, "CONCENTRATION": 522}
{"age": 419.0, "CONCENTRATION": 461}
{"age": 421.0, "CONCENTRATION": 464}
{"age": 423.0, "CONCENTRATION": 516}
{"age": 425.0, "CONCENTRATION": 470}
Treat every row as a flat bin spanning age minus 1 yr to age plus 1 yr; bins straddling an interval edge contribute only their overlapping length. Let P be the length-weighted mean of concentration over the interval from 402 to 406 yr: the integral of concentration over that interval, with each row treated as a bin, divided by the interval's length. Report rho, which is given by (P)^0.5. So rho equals 21.2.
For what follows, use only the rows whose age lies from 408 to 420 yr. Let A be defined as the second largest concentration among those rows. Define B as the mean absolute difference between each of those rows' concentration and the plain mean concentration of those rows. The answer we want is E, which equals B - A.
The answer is -466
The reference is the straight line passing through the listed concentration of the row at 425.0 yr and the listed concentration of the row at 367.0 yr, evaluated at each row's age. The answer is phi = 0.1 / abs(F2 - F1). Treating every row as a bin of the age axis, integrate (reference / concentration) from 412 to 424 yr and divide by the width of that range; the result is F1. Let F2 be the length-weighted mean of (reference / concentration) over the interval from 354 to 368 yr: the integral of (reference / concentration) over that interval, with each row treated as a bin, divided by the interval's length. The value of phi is 1.3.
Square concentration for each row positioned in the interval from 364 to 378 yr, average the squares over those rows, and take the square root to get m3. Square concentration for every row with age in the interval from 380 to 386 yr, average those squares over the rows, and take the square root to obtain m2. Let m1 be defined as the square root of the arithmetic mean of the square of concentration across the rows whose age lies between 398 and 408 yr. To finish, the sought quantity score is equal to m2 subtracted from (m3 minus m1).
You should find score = -411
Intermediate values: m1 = 451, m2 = 458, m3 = 499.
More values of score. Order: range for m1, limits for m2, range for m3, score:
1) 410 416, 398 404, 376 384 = -416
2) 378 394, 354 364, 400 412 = -467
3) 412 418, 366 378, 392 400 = -529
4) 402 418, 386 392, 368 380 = -415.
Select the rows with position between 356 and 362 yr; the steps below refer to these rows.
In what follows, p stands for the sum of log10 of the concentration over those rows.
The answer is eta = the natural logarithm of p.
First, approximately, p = 7.98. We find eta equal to 2.08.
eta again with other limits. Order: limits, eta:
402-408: 2.08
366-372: 2.09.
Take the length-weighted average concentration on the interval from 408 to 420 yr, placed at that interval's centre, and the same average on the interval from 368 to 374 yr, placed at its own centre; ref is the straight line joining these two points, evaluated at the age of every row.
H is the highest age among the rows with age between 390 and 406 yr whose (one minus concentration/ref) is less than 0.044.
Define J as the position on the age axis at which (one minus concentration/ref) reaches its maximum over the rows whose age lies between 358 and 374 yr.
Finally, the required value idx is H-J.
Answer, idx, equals 46 yr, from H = 405.0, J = 359.0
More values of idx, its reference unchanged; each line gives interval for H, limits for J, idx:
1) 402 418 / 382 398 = 24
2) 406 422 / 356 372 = 64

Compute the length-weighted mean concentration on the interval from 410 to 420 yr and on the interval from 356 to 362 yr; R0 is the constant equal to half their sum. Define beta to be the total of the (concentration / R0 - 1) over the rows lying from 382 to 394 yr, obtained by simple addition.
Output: -0.3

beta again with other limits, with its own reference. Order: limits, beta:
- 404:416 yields -0.1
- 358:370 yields 0.2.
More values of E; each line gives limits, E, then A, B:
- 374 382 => -475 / 503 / 28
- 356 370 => -479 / 498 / 19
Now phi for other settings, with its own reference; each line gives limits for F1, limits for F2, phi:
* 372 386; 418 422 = 10.7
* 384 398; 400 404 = 3.3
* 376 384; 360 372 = 4.6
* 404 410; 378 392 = 2.4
